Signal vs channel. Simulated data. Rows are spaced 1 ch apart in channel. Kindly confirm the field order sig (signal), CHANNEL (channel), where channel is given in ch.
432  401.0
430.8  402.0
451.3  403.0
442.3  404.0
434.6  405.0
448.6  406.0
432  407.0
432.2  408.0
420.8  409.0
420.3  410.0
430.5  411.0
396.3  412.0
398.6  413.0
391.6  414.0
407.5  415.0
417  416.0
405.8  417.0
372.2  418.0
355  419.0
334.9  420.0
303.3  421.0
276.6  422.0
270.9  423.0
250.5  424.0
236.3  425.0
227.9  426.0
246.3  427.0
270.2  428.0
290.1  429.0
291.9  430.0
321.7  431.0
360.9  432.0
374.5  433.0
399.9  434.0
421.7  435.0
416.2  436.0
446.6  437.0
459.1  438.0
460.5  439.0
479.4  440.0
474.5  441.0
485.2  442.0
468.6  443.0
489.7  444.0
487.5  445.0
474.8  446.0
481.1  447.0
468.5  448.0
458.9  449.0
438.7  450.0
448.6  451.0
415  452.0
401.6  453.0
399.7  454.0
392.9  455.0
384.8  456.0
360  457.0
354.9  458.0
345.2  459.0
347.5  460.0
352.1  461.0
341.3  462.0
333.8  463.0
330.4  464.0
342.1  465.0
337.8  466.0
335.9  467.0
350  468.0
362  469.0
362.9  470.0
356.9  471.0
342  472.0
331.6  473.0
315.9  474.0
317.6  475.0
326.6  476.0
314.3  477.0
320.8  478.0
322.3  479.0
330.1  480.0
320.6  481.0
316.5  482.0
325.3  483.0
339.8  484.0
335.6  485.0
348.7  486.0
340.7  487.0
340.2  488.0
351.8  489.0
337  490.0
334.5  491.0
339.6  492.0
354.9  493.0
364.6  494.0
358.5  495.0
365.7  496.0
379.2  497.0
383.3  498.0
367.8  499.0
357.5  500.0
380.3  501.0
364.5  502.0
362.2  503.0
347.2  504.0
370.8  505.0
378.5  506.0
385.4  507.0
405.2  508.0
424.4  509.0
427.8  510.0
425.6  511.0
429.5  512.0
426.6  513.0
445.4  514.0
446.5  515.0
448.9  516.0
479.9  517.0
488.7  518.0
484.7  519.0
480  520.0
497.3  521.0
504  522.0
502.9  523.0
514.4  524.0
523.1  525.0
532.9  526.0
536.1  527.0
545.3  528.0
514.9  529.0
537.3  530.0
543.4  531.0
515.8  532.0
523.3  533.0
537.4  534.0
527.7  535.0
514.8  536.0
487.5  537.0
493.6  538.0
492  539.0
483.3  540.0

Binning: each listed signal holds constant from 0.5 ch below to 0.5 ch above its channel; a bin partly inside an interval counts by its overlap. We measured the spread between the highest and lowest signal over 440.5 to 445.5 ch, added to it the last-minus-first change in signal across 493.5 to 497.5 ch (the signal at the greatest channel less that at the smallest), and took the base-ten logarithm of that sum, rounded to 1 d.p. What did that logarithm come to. 1.6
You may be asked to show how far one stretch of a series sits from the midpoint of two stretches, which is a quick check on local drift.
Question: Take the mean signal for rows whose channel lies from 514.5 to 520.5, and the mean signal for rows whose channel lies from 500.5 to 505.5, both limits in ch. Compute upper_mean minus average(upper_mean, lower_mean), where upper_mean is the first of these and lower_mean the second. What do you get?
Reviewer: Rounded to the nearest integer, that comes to 53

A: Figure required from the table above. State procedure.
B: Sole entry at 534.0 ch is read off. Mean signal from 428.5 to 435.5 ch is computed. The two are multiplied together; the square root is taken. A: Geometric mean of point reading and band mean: 435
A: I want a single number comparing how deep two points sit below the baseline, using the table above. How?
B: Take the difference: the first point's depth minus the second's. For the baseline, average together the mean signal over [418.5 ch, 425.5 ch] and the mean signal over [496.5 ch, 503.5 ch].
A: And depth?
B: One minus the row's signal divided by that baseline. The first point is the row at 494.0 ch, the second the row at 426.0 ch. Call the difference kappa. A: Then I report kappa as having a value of -0.4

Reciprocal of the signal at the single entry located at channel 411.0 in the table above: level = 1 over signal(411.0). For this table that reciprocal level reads 0.0023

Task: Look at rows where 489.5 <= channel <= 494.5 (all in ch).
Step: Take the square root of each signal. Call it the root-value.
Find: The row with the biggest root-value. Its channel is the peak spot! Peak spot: 494.0 ch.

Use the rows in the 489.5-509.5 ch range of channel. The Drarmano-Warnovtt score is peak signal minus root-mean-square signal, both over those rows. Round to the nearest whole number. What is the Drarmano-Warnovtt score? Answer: 56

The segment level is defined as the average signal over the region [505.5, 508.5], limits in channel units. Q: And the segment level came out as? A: 390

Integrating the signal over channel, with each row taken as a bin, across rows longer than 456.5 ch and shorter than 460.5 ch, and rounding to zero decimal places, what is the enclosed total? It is 1408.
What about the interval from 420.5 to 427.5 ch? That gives 1812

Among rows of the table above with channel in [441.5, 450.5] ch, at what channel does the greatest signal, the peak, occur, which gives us 444.0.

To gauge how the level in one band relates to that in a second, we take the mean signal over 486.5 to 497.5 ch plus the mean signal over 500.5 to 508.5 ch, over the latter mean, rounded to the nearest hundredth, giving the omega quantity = 1.94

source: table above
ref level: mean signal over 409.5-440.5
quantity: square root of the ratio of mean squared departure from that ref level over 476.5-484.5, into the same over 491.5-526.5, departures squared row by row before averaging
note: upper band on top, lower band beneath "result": 2.4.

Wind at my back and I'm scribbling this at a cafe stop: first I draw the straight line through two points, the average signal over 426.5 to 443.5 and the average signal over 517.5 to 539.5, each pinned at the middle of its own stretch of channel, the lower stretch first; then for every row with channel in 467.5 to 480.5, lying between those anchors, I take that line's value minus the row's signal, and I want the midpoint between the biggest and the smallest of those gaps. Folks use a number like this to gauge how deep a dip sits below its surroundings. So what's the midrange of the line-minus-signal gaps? 103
